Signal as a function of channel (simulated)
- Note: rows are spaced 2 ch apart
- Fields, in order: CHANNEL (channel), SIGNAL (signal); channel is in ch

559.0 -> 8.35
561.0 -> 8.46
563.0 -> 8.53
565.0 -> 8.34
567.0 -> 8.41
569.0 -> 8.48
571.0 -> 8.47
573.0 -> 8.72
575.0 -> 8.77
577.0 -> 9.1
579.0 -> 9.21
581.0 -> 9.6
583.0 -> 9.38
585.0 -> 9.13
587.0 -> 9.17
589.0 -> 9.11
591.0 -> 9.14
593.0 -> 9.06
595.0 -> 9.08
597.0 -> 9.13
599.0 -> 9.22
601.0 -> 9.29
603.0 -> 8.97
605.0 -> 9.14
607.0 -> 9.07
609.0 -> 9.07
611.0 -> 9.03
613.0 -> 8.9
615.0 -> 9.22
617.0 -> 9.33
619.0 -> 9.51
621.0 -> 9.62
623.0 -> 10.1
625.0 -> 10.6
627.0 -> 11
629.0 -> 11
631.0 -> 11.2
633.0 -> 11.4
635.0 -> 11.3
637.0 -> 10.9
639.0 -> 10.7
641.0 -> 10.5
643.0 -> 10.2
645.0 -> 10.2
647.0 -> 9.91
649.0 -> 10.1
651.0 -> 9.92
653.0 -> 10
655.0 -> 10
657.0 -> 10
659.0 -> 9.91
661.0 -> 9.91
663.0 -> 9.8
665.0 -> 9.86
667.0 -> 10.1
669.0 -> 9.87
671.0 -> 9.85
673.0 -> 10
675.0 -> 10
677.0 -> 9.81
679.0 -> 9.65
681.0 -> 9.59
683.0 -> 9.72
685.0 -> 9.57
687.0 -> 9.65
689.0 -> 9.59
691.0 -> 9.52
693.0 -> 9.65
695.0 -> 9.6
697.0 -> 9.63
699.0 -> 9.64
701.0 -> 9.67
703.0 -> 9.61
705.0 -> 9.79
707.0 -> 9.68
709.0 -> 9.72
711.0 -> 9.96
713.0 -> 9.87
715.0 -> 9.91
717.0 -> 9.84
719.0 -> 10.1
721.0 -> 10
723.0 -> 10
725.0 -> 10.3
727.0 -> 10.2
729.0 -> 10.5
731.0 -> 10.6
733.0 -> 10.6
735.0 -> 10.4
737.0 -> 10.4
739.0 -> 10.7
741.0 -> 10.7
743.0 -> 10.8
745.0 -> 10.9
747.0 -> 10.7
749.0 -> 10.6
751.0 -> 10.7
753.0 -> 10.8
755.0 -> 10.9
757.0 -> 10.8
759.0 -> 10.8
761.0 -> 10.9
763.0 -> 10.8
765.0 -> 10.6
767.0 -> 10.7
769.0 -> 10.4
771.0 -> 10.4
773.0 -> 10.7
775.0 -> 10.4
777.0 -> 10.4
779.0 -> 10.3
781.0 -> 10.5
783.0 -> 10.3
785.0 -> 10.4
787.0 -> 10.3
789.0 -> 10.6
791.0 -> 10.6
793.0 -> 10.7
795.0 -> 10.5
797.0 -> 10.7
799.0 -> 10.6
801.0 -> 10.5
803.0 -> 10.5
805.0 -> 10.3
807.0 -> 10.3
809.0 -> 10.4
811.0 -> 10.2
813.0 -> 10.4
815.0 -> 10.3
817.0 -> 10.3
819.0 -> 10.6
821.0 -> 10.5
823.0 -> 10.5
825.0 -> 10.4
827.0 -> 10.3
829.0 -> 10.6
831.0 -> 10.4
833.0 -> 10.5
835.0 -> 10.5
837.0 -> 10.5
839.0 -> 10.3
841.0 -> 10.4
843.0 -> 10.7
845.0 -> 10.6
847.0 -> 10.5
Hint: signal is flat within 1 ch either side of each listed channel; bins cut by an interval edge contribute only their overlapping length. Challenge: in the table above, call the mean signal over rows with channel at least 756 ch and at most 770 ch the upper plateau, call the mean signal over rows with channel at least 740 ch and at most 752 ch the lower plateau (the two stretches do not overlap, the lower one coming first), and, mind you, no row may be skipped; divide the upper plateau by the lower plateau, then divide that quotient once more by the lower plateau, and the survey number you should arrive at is 0.093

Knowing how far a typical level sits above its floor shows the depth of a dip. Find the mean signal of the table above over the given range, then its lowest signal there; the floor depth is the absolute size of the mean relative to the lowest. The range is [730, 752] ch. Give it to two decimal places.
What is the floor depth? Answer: 0.25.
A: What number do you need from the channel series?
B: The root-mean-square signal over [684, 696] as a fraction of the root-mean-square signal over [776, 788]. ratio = 0.93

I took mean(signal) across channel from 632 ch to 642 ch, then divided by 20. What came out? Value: 0.548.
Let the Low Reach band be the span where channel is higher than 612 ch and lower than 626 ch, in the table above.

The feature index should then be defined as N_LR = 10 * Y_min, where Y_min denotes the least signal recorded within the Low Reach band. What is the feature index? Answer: 89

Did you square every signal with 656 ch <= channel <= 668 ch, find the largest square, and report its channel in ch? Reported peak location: 667.0 ch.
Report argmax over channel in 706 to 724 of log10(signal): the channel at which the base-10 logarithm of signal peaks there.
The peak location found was 719.0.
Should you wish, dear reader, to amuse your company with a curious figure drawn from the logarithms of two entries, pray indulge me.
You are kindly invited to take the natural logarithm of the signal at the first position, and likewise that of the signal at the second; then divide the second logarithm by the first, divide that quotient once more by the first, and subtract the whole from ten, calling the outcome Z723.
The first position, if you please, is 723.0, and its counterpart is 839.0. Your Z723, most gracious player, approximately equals 9.56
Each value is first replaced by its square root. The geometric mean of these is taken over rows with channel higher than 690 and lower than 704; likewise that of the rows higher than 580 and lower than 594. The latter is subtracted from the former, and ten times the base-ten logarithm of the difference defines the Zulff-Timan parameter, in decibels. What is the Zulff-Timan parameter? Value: -12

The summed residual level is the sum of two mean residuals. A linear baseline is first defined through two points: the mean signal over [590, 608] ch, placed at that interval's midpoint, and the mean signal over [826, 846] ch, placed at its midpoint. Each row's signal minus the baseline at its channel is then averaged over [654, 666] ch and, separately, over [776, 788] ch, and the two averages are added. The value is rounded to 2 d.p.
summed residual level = 0.64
